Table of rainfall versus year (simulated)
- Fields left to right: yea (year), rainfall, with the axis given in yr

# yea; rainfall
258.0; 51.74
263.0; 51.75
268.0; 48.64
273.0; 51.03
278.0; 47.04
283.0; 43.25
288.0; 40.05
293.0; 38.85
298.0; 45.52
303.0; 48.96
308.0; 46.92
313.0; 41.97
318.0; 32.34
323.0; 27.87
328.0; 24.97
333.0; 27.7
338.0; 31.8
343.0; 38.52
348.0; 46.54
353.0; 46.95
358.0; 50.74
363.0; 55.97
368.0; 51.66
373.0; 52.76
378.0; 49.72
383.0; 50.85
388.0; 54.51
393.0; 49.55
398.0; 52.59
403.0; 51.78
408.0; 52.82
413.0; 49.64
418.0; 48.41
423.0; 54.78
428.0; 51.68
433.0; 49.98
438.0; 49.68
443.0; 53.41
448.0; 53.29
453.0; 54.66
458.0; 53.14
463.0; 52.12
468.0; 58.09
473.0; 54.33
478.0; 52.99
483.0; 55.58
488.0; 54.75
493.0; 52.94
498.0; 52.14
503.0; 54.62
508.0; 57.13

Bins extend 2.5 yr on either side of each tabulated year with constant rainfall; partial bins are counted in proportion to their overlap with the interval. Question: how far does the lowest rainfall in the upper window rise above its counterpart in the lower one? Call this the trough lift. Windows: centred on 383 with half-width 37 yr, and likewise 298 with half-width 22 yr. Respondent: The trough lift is 14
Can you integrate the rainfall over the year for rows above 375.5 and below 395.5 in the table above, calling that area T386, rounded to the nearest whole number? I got 1023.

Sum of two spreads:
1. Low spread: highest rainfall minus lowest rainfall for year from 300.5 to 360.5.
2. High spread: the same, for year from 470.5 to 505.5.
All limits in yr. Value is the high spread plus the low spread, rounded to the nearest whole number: 29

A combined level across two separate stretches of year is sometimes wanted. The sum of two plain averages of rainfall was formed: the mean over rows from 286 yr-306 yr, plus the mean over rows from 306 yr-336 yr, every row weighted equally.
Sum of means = 77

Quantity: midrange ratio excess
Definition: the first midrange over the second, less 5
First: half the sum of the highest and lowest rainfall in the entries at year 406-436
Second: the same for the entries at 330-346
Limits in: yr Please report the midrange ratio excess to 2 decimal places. -3.44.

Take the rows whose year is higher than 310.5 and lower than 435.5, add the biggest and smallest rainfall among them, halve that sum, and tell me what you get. 40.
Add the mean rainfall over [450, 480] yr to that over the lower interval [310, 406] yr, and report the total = 98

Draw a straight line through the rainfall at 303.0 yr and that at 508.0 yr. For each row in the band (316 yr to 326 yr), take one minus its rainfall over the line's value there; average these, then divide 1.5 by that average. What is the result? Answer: 4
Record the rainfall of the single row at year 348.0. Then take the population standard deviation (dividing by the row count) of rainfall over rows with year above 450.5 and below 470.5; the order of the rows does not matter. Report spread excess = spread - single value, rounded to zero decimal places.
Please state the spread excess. -44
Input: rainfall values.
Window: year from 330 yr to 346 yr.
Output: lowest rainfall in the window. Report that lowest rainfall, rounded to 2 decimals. 27.70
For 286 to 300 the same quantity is 38.85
